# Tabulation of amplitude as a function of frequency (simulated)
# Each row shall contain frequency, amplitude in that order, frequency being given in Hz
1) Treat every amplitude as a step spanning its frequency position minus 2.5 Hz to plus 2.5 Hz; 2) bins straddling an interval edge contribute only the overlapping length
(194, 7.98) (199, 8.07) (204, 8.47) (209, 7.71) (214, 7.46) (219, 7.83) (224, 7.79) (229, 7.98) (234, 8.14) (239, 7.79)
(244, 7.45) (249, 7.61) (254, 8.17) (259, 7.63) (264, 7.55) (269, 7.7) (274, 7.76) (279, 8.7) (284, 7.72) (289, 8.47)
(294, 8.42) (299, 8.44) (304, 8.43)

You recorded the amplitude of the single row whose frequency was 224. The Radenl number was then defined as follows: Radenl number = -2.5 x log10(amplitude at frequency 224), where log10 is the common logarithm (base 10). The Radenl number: -2.23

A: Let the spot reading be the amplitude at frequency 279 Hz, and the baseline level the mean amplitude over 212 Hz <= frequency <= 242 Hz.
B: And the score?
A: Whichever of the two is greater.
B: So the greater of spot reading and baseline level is 8.70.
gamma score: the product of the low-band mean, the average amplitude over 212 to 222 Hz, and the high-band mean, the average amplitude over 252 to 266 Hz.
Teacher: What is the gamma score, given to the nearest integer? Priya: 60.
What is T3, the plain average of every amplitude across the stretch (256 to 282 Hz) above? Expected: 7.87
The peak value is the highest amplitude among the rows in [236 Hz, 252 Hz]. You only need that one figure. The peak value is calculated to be 7.79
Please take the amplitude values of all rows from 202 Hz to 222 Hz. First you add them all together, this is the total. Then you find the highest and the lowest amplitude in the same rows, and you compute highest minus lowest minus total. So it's -30.5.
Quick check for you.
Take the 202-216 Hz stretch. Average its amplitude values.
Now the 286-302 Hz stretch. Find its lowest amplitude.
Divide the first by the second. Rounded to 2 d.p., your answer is 0.94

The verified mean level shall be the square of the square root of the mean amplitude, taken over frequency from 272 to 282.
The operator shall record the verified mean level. 8.23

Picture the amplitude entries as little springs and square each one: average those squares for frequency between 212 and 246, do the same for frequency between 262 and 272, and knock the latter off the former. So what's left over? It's 2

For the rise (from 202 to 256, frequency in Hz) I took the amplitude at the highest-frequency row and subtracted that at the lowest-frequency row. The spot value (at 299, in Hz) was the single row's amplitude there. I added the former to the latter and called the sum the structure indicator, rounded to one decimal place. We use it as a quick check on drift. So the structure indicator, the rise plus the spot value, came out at 8.1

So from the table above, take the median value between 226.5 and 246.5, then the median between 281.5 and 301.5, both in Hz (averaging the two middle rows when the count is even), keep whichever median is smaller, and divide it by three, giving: 2.63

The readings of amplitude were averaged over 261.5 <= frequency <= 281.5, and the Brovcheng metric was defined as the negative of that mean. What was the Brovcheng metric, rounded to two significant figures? -7.9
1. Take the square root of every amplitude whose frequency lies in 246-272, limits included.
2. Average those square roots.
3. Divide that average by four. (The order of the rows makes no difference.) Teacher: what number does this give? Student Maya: 0.695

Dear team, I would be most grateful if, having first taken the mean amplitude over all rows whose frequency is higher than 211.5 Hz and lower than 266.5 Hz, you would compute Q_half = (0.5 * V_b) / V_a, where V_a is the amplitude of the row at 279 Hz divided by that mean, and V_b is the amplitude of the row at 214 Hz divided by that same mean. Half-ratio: 0.429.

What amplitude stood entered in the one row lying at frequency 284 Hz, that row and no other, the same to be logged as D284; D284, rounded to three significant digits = 7.72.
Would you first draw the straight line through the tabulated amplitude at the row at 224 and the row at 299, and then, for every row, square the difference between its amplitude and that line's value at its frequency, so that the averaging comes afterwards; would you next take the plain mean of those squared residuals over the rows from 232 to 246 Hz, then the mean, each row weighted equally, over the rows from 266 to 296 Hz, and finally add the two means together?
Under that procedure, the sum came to 0.28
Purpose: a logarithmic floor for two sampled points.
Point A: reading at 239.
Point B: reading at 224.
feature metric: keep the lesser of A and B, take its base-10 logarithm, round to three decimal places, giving 0.892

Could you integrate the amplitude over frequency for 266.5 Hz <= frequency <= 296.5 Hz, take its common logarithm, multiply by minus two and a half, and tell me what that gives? -5.968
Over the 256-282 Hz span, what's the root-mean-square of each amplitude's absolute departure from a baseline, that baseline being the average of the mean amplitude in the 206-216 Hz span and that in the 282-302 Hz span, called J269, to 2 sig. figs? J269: 0.43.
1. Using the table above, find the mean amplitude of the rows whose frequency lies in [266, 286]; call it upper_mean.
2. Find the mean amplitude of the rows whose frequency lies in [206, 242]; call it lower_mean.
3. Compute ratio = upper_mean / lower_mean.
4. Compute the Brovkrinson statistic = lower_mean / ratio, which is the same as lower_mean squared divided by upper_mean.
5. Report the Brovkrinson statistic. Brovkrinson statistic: 7.7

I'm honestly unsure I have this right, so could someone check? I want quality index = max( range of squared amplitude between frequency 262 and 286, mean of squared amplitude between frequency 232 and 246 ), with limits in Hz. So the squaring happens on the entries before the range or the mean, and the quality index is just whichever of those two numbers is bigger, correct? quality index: 60.8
